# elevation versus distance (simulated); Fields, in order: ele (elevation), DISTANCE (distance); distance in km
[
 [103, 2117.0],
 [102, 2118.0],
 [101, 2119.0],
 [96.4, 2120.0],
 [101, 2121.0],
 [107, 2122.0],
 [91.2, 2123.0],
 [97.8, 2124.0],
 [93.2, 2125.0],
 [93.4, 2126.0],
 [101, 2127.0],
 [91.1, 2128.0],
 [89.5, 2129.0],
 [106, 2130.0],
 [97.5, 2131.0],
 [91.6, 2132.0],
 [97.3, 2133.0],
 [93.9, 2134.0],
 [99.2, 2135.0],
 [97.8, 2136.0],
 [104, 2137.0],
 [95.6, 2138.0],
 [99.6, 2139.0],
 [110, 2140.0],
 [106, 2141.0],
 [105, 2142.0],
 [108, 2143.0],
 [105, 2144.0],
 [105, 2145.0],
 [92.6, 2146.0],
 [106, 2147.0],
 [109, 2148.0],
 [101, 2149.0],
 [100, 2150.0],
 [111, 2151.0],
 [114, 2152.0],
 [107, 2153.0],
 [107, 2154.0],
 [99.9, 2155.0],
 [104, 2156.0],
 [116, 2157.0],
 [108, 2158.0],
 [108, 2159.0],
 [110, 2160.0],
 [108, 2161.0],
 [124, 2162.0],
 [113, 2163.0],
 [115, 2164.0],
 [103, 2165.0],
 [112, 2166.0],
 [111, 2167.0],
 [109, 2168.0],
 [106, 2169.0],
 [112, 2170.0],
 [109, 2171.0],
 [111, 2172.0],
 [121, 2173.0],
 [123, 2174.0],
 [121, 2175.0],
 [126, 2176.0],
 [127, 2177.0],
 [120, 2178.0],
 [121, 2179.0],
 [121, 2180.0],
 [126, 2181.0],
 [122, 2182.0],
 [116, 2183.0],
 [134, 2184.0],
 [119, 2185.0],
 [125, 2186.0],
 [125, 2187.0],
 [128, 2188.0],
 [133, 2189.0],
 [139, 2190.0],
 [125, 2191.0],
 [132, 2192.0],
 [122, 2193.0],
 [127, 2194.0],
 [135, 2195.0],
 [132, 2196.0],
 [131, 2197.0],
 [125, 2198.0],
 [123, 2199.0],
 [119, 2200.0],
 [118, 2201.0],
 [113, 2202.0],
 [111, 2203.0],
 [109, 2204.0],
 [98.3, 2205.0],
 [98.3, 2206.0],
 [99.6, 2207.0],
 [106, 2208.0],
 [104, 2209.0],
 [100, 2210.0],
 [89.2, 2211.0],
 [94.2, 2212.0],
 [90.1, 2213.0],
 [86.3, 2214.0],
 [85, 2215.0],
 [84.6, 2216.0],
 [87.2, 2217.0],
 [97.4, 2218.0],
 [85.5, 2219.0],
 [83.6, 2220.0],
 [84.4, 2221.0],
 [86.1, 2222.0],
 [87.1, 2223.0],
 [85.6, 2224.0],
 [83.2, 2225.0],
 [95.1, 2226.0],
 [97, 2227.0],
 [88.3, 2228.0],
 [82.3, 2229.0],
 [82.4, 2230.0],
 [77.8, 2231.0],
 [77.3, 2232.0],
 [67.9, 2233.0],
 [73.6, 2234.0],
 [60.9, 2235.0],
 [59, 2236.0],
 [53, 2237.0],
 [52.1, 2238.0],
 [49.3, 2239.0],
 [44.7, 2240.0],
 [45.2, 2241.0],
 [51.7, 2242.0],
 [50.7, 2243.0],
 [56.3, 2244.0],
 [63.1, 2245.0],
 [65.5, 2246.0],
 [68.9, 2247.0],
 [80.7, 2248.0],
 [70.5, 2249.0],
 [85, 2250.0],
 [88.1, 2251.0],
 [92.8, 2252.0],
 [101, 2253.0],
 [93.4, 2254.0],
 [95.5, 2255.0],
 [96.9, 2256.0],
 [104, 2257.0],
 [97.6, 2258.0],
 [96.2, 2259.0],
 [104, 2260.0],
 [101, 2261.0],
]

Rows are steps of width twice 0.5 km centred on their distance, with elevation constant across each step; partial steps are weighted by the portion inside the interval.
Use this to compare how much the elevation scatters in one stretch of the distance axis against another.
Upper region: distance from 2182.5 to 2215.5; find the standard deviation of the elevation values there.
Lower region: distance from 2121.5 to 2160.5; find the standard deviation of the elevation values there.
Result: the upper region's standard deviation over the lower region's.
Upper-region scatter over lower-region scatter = 2.3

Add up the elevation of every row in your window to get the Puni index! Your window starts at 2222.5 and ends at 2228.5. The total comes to 536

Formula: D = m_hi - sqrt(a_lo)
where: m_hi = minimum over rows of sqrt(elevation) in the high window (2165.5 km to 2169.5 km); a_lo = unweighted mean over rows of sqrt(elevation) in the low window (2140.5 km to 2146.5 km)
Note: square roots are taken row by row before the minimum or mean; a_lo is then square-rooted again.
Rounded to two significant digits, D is 7.1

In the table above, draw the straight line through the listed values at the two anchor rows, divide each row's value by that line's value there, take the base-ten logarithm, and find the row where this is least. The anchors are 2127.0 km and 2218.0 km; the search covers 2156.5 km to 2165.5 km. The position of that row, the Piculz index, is 2165.0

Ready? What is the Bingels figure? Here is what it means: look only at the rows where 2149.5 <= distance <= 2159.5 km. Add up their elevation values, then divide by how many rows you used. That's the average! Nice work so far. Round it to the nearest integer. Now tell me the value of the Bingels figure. 107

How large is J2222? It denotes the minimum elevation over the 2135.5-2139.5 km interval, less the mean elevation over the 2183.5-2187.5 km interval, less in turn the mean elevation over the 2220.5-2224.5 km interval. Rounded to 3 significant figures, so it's -116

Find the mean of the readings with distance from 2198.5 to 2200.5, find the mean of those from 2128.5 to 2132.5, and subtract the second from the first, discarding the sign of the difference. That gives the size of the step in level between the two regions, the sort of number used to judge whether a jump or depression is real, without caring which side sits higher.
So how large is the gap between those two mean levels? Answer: 25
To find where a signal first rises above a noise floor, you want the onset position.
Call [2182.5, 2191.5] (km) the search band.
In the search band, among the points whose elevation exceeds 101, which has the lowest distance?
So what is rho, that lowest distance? 2183.0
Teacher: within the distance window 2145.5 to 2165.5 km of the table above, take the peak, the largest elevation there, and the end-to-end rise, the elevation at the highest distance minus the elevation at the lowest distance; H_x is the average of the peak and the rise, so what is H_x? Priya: 67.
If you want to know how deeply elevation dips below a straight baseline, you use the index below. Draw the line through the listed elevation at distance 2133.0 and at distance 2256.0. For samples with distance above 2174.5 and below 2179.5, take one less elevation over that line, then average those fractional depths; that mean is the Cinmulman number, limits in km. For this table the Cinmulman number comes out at -0.27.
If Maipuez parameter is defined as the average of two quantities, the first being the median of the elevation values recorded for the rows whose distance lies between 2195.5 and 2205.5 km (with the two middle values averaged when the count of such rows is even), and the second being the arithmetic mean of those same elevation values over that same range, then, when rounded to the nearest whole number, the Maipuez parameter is 118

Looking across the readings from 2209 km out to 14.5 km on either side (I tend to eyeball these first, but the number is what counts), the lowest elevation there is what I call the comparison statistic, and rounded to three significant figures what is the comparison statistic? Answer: 83.6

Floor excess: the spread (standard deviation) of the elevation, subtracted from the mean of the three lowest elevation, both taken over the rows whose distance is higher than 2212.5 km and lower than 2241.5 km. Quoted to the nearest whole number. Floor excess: 31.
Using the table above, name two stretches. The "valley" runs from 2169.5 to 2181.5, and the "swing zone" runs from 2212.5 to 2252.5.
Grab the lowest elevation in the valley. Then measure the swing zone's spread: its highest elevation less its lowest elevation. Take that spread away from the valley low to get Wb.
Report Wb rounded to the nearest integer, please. 56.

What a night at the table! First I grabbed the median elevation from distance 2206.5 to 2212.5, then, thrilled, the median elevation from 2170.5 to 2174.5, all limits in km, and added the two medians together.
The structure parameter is 216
